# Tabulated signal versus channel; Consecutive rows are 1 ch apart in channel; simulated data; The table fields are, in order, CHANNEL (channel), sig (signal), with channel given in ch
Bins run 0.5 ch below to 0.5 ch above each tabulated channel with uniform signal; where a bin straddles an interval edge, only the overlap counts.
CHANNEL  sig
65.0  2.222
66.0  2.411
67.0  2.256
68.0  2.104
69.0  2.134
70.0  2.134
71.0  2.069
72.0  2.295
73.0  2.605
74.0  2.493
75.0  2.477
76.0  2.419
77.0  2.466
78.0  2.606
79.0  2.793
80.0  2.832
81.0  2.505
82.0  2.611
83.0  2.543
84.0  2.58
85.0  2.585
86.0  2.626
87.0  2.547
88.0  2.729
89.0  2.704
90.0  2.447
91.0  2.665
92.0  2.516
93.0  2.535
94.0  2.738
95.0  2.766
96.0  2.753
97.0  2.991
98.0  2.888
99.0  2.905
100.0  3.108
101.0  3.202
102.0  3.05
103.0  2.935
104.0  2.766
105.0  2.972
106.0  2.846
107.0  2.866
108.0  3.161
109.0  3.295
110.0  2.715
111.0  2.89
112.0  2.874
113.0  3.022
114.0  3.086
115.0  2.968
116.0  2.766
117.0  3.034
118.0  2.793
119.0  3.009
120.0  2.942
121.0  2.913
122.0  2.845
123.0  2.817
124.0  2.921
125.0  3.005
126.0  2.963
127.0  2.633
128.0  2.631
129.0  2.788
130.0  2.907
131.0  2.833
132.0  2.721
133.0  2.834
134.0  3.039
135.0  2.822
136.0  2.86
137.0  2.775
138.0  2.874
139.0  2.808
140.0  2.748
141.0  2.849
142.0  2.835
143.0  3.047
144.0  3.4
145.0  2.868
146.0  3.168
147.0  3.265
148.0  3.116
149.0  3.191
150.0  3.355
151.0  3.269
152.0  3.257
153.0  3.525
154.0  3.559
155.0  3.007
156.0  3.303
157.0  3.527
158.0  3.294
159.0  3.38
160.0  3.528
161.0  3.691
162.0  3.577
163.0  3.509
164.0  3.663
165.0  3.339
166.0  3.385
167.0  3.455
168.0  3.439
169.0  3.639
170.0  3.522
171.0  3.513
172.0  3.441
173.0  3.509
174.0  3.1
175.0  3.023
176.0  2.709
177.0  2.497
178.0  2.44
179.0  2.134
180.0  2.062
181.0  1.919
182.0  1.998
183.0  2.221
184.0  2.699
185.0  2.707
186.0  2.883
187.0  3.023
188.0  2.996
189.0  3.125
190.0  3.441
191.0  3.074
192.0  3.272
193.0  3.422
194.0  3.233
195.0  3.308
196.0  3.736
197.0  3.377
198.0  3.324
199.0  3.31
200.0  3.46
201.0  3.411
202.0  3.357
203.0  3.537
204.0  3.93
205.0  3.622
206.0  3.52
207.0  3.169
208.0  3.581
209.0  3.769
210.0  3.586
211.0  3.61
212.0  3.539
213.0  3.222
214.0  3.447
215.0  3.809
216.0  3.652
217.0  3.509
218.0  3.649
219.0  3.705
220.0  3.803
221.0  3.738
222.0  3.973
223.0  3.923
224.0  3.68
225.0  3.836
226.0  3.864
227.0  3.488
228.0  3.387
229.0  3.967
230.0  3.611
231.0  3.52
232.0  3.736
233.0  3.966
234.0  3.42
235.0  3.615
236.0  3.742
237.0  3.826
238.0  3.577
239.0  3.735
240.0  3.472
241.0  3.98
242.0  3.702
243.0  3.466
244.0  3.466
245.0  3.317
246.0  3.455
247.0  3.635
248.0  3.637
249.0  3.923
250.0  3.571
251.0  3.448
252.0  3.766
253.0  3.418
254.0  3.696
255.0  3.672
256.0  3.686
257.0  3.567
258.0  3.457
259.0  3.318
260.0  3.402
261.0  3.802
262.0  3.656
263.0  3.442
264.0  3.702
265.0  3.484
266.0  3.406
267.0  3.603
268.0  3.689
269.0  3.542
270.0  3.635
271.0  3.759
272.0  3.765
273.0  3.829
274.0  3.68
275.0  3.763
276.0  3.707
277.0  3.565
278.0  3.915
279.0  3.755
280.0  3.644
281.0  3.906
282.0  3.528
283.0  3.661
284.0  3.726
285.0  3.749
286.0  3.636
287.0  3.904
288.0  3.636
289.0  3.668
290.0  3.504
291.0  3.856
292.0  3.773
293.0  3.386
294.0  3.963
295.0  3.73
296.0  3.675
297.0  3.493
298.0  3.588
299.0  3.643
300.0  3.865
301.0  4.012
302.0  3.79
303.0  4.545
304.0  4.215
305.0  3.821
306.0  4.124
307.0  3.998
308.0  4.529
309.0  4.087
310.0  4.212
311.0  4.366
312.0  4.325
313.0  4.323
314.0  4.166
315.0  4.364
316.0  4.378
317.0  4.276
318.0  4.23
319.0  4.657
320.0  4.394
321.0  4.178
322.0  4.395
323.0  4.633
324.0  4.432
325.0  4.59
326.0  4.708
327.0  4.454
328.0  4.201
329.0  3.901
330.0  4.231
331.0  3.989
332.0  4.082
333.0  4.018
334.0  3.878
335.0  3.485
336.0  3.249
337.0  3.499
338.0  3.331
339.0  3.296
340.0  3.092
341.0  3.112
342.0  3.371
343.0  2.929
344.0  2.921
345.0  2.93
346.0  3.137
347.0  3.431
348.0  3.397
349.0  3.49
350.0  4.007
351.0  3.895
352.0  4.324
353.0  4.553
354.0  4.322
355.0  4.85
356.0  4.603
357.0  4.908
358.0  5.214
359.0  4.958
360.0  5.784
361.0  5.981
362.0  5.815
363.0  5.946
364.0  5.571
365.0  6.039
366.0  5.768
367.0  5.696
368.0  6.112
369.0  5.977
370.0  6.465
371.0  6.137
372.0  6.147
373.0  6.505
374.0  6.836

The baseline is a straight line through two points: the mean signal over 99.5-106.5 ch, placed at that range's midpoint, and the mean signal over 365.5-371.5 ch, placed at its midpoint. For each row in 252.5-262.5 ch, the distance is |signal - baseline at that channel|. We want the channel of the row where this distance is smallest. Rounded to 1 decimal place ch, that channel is 261.0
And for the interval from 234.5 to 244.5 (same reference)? 241.0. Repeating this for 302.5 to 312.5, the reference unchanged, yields 303.0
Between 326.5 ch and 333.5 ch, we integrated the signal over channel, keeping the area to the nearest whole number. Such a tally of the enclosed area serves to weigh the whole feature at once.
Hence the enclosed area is 29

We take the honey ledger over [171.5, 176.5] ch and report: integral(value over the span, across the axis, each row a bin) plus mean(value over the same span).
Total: 19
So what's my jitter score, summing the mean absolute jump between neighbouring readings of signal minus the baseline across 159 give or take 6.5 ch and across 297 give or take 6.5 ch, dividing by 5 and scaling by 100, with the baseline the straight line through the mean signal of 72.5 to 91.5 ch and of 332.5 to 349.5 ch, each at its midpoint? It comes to 9.0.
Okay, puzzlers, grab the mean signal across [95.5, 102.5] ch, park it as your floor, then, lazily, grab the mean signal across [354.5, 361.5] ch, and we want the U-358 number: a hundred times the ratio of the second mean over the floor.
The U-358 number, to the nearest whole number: 174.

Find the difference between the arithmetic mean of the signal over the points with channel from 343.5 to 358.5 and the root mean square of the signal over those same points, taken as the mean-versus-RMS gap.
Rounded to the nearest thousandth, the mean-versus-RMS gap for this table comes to -0.065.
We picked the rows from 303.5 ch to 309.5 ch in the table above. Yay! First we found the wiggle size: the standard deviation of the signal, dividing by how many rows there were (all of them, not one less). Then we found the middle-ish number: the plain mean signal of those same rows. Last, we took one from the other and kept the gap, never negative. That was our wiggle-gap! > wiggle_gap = 3.9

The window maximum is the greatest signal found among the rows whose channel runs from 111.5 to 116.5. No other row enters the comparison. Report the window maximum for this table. 3.086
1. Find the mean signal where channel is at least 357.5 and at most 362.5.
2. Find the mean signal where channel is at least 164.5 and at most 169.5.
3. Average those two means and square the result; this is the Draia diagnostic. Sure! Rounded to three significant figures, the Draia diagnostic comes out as 20.3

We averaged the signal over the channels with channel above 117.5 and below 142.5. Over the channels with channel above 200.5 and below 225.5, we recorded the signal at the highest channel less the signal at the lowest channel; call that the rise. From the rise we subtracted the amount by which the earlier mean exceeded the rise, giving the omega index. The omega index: -2.0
